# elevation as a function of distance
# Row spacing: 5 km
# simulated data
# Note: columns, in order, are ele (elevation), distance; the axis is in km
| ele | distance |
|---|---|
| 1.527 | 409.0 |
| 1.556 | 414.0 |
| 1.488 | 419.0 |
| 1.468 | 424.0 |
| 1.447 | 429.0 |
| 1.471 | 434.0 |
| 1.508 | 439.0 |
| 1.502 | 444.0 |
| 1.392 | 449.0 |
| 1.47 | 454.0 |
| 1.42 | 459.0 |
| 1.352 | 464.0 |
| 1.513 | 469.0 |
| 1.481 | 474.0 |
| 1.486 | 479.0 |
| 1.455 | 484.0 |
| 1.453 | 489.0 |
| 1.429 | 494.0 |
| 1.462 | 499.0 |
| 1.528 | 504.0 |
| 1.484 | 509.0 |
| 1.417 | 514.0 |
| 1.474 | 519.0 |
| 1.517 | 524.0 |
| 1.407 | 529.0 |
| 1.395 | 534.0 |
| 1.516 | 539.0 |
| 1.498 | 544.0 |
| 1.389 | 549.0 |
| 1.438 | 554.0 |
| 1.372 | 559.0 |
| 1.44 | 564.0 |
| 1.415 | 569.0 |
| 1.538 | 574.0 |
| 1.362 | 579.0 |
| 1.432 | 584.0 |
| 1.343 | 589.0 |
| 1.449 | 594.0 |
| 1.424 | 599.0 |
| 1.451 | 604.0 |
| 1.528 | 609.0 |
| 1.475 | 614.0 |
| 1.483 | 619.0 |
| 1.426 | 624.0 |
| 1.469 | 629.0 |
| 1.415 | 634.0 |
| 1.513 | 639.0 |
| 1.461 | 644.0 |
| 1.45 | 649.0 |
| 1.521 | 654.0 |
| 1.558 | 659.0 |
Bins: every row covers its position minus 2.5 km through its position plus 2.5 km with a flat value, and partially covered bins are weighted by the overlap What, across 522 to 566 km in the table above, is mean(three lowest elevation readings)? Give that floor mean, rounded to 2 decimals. 1.39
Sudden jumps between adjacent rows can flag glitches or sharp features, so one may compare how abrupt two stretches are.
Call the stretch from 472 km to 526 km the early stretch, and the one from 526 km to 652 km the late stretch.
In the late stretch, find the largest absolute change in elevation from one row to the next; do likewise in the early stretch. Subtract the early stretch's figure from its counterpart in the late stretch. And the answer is 0.11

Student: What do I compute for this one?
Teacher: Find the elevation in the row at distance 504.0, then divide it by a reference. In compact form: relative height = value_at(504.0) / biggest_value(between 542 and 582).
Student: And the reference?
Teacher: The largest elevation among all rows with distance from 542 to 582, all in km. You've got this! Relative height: 0.99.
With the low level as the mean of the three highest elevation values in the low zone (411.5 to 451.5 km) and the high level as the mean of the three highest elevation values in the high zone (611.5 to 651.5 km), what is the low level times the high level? 2.27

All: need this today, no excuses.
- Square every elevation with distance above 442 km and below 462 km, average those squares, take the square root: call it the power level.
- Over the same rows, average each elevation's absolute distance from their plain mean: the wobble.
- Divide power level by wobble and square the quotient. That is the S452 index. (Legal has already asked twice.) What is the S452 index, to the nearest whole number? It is 1308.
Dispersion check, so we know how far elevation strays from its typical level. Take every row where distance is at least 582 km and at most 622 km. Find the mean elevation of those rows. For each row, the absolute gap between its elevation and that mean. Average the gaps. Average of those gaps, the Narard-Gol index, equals 0.036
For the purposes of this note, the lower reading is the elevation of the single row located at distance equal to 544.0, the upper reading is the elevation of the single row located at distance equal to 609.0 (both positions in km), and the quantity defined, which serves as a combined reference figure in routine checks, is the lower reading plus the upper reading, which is 3.03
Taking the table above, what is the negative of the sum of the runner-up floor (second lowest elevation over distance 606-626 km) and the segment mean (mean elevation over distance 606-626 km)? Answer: -2.95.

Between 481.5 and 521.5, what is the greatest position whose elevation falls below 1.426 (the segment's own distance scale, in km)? 514.0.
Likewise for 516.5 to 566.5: 559.0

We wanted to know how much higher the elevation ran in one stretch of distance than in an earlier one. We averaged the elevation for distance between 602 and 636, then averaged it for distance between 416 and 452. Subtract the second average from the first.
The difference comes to 0.00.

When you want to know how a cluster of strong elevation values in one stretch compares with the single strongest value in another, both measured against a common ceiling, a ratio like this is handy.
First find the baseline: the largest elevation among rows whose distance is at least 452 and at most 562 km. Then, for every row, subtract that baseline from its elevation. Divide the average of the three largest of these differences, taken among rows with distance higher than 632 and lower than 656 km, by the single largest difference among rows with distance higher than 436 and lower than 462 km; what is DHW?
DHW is 1.5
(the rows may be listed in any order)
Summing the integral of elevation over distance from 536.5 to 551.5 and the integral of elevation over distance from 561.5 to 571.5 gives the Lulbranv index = 36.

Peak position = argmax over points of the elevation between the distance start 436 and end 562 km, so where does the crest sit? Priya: 504.0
